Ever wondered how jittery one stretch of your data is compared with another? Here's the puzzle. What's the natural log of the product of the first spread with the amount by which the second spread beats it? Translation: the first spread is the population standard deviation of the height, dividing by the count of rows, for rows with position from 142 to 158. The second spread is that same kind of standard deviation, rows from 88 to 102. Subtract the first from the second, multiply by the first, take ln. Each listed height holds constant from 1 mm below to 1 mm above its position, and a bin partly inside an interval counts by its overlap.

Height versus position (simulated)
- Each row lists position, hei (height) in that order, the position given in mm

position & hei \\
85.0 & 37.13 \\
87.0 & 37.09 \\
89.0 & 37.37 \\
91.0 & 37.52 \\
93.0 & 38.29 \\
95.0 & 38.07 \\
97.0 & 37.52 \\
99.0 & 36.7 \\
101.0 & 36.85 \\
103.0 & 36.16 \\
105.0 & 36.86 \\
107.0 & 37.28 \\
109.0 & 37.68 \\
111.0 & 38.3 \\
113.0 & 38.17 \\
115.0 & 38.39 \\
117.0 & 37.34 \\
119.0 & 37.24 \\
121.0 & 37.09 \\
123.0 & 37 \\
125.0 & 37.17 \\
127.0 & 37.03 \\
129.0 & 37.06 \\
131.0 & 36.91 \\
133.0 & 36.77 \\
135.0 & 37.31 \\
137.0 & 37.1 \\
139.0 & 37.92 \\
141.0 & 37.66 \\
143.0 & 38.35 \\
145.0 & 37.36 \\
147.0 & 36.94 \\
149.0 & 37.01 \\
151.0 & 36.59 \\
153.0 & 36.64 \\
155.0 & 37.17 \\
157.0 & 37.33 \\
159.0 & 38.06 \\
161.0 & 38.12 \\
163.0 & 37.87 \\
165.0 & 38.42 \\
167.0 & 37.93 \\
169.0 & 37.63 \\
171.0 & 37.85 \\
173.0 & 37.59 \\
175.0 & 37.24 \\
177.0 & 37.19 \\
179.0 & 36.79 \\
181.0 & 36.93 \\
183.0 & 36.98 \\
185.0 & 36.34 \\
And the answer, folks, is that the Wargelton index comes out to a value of -4.6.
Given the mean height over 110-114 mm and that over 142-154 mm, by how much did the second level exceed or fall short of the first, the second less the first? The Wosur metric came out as -1.1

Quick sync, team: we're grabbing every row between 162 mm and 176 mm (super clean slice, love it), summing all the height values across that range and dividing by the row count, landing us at 37.8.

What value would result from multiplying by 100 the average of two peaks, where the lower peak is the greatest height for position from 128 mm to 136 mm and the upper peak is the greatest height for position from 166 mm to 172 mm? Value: 3762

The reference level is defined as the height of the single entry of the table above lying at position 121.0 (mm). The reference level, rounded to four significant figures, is 37.09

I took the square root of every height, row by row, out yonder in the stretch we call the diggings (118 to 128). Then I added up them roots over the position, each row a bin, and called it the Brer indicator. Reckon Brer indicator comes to 60.9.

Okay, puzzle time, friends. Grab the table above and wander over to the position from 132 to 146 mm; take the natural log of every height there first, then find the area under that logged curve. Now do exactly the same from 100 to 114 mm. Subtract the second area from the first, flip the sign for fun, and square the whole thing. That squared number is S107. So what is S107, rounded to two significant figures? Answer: 0.0041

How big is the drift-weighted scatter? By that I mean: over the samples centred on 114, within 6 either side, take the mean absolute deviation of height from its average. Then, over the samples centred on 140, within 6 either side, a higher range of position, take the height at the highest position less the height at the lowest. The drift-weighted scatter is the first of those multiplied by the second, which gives 0.0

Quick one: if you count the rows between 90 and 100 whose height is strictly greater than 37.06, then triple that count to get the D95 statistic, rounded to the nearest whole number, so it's 12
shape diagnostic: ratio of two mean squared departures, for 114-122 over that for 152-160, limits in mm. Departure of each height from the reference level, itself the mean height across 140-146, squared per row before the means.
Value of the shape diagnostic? 0.7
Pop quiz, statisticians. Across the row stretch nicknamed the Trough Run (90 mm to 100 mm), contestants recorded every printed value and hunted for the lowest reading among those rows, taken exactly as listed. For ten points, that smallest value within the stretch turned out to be 36.7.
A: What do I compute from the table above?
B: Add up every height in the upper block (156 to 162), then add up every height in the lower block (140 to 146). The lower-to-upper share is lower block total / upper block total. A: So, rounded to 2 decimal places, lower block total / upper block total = 1.00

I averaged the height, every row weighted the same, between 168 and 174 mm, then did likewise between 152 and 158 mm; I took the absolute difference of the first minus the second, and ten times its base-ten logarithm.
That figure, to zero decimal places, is -2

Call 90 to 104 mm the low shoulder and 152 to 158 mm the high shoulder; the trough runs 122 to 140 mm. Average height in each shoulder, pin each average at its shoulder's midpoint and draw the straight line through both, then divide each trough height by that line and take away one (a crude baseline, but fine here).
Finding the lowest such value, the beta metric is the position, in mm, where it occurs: 133.0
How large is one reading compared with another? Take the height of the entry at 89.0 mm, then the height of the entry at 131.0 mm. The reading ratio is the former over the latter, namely 1.01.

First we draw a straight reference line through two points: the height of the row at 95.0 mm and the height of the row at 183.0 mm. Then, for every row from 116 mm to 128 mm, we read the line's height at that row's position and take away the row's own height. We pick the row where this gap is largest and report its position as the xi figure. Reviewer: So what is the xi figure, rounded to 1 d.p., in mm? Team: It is 123.0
